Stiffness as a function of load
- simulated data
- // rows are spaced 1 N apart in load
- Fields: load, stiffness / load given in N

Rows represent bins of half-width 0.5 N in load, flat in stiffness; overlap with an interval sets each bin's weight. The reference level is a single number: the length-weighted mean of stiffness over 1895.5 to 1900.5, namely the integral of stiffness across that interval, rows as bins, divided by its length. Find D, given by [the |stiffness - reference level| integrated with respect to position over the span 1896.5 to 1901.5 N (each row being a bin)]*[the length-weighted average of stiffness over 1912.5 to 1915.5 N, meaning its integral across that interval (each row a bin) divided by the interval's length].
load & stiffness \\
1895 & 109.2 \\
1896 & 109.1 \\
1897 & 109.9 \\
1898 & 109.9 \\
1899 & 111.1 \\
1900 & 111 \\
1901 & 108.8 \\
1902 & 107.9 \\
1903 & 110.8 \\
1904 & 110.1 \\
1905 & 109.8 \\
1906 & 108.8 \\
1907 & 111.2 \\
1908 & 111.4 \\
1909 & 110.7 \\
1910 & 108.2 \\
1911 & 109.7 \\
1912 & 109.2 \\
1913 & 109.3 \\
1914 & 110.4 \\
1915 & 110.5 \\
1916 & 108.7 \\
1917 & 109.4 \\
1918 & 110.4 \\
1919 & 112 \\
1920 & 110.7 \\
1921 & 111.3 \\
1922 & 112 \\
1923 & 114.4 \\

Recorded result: 407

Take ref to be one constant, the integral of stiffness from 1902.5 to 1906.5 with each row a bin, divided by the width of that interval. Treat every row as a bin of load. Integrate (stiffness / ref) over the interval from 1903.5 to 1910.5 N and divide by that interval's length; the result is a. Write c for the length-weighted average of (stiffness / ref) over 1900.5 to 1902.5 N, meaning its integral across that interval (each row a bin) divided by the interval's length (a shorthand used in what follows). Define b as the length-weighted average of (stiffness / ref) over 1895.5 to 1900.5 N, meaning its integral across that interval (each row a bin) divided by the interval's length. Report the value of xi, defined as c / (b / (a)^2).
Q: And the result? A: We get 0.99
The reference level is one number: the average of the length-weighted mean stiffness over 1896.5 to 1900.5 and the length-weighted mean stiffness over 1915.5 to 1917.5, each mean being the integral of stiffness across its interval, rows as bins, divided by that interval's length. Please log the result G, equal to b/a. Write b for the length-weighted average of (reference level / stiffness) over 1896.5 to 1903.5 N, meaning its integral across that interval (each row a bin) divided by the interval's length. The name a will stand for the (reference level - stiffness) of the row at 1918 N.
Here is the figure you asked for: -1.6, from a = -0.6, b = 1.00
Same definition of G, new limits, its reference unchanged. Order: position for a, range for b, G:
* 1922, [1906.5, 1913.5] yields -0.4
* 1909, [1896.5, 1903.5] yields -1.1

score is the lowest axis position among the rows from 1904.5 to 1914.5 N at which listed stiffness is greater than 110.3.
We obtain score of 1907 N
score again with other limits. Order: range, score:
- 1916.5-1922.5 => 1918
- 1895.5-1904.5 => 1899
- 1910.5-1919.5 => 1914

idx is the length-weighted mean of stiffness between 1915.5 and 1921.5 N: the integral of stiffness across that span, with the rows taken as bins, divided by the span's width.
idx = 110.4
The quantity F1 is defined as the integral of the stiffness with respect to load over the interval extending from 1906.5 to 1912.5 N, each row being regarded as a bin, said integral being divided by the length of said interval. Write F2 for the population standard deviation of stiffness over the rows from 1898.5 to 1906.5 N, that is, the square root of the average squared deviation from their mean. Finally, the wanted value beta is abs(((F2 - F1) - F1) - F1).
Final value 329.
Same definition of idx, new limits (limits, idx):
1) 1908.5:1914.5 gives 109.6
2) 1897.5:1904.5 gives 109.9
